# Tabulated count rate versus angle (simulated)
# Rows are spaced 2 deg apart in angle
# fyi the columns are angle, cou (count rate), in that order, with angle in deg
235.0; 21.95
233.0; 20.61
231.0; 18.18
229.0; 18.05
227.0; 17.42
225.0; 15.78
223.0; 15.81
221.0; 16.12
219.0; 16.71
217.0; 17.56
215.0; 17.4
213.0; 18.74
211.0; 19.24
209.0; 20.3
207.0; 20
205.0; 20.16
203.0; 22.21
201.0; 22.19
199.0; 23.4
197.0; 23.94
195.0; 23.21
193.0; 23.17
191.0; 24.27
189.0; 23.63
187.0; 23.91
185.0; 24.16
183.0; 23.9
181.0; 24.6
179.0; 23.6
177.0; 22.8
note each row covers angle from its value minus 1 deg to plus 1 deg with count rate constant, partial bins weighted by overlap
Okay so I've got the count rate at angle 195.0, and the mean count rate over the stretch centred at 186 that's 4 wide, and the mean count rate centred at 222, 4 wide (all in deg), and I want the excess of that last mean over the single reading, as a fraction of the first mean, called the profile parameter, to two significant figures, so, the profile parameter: -0.30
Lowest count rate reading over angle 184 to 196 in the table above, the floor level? 23.17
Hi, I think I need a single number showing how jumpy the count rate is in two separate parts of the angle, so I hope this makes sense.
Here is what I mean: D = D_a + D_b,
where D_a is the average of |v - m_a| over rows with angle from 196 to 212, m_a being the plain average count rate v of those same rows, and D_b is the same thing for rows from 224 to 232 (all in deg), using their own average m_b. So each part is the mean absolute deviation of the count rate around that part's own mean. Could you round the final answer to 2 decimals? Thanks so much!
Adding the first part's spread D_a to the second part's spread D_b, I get 2.29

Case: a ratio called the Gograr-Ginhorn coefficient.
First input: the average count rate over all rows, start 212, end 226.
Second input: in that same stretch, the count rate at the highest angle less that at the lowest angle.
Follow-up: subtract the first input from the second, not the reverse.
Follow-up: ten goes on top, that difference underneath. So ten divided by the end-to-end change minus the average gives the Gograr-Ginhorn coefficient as -0.504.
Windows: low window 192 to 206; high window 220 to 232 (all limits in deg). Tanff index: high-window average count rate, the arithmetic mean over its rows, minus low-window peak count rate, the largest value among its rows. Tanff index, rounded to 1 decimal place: -7.0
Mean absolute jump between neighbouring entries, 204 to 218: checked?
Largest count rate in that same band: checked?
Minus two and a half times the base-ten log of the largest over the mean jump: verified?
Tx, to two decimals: -3.85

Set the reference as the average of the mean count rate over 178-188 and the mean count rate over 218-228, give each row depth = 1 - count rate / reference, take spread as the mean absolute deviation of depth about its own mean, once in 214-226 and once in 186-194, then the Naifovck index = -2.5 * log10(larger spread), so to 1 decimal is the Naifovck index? 3.7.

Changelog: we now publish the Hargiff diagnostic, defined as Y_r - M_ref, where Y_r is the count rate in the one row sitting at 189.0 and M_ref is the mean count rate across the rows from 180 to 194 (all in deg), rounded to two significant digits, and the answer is -0.32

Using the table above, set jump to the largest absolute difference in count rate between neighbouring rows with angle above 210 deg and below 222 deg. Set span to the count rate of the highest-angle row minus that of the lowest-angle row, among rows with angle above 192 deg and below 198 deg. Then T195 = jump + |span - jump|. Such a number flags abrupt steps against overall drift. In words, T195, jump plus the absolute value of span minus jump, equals 1.9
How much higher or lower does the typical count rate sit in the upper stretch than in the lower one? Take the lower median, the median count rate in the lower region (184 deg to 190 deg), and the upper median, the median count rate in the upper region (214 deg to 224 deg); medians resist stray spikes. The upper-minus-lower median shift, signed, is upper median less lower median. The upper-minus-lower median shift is -7.2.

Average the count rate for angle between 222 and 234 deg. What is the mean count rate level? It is 18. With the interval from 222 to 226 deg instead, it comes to 16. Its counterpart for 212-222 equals 17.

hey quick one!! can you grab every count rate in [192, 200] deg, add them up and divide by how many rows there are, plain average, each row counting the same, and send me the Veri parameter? 23.4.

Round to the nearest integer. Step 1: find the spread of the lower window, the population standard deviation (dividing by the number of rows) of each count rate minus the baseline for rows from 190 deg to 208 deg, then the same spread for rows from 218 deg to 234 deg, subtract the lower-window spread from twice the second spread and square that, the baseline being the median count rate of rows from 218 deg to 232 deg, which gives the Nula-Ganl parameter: 3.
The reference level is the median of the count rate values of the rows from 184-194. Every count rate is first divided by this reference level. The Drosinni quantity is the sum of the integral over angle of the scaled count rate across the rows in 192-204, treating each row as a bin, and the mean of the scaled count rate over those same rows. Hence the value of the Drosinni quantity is 12.5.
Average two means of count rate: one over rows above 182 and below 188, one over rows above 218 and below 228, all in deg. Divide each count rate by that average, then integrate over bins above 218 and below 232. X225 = 12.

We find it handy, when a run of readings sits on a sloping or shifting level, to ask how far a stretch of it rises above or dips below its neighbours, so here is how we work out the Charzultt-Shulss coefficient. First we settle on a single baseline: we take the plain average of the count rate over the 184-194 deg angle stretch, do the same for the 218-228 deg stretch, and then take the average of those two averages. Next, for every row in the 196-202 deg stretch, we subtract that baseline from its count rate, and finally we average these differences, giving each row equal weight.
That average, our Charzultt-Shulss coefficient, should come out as 3.1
